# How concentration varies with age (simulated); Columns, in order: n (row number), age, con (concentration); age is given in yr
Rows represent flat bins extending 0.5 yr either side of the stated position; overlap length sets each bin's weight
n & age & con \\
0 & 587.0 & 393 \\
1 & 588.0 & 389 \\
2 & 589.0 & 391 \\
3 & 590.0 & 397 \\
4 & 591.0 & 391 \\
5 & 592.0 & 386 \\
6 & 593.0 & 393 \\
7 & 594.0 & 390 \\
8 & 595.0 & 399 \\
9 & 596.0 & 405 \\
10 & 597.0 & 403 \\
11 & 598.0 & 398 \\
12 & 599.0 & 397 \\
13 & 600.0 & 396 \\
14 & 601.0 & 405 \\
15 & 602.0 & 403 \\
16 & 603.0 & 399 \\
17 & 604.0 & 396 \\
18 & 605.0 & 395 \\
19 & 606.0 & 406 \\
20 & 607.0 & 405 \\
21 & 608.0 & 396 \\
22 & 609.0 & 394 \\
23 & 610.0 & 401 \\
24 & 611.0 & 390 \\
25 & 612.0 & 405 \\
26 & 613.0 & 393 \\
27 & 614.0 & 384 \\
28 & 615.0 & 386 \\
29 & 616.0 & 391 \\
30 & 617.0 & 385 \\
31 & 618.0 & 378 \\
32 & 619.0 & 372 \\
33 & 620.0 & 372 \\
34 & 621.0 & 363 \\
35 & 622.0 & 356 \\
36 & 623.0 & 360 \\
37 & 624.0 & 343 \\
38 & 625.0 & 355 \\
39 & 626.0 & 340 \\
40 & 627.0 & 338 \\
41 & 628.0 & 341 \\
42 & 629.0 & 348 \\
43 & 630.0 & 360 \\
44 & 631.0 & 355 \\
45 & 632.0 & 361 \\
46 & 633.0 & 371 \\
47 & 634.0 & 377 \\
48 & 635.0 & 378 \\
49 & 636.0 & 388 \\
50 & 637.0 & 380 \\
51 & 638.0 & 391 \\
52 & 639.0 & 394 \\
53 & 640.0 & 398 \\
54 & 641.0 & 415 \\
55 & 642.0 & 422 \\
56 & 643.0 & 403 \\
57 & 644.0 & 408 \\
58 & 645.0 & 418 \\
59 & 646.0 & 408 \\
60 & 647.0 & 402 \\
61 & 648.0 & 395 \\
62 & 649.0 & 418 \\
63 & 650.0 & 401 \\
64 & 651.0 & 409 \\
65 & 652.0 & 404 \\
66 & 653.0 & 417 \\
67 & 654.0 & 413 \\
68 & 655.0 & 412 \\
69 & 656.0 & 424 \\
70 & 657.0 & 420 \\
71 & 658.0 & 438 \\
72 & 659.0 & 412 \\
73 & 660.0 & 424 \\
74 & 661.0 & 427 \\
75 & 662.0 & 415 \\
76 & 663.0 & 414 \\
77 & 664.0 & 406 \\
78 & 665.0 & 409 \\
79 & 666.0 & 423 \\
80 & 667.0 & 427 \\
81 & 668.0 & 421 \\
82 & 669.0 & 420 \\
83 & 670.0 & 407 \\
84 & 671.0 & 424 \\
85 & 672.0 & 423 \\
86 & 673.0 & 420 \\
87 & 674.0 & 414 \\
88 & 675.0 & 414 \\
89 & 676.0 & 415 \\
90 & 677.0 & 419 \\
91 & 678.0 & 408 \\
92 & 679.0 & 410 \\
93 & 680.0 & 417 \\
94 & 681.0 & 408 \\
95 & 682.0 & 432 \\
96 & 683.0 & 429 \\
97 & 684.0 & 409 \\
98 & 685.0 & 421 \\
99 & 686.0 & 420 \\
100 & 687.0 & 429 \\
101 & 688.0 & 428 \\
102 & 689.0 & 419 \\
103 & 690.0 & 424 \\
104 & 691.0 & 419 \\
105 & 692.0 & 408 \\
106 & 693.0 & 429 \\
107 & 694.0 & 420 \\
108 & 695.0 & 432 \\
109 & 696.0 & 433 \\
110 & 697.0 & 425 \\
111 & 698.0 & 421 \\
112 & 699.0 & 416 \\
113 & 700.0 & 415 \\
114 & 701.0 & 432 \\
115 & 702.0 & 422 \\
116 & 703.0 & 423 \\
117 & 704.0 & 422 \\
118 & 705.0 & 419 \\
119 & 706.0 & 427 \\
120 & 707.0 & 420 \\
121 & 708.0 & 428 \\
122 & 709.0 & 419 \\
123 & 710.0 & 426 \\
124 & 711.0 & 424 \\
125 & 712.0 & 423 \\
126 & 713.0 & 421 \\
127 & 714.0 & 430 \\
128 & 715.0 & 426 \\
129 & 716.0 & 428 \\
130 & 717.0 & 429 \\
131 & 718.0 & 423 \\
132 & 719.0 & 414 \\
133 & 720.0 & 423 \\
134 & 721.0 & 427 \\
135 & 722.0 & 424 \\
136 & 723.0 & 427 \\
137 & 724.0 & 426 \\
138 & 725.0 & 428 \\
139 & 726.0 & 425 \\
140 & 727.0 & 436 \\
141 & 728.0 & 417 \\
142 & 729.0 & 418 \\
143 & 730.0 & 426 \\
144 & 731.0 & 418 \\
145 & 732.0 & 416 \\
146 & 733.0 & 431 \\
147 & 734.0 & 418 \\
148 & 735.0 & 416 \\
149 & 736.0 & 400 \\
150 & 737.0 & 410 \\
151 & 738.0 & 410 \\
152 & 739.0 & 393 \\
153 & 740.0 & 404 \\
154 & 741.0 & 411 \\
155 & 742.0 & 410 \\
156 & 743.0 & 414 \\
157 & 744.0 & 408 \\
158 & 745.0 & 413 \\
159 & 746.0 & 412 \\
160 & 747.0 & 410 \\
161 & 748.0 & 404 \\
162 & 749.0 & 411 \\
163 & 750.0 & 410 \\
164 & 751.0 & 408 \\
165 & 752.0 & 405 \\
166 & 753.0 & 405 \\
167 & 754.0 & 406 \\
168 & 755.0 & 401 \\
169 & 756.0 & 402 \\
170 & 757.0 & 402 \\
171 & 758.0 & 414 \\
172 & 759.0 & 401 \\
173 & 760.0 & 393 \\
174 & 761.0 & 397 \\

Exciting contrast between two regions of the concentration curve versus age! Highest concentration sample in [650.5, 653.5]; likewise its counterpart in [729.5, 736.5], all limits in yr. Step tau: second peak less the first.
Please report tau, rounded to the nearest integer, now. 14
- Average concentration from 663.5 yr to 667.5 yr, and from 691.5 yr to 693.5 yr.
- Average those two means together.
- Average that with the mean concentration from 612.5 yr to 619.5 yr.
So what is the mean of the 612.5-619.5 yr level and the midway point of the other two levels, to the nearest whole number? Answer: 401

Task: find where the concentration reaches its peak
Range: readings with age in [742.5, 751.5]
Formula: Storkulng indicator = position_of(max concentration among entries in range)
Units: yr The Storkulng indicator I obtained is 743.0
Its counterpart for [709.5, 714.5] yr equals 714.0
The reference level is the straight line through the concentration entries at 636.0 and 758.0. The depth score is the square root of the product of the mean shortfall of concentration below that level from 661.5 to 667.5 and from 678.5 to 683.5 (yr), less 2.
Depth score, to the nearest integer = 20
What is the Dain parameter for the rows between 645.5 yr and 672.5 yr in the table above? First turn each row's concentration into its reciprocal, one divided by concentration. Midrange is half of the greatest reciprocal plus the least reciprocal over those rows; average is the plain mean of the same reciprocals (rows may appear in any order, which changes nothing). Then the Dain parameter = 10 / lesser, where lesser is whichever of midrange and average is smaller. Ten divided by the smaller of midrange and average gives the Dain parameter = 4154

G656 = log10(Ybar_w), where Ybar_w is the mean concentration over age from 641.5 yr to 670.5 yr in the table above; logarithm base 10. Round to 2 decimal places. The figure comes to 2.62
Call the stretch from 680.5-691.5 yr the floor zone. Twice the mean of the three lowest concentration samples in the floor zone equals 824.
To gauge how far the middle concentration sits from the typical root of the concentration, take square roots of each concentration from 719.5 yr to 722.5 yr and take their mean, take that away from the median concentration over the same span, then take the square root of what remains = 20.1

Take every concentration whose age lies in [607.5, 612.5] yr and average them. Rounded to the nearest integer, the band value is 397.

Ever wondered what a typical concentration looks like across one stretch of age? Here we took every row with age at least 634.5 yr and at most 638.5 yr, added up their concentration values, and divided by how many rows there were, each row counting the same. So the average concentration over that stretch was 384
